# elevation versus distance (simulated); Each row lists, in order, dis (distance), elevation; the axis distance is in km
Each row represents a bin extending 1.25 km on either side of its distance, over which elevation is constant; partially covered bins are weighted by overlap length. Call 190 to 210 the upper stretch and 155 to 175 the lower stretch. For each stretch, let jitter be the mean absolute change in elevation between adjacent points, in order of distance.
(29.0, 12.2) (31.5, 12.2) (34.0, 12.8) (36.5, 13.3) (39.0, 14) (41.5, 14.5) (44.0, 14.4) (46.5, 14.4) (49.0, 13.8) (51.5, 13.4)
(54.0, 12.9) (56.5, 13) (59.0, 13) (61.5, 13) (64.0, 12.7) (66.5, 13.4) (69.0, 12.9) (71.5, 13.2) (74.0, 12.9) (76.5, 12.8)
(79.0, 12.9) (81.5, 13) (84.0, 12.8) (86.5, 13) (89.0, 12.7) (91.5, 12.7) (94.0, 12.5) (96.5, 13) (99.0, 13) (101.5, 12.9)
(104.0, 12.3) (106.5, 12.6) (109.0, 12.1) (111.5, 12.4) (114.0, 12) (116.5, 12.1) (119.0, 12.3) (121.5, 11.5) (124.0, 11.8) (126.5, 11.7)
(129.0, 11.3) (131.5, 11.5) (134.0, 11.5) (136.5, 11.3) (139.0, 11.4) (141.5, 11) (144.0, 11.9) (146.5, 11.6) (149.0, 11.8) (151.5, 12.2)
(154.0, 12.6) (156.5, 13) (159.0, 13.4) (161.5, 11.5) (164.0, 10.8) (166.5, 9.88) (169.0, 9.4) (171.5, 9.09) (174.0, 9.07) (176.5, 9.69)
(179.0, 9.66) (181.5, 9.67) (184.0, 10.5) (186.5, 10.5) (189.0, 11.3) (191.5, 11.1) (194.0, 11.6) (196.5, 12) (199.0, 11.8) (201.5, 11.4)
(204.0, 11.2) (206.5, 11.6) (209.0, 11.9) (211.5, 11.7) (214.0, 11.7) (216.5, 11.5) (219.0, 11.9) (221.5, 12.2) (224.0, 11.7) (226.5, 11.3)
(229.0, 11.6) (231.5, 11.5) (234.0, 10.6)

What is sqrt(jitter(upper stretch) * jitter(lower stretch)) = 0.48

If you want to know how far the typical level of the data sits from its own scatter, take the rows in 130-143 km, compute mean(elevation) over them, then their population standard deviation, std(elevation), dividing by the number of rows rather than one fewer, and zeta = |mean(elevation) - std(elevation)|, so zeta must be 11.2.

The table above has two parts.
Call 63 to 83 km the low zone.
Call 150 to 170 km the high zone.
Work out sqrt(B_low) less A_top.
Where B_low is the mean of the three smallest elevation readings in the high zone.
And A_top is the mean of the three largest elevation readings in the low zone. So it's -10.0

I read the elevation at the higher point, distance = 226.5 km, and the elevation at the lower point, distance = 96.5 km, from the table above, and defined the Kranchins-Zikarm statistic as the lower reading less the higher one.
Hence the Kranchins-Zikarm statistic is 1.7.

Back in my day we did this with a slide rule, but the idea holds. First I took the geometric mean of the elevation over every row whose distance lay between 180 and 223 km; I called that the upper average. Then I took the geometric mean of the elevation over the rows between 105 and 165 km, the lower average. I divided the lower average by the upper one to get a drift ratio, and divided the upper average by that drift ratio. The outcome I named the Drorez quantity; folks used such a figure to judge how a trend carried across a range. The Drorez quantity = 10.9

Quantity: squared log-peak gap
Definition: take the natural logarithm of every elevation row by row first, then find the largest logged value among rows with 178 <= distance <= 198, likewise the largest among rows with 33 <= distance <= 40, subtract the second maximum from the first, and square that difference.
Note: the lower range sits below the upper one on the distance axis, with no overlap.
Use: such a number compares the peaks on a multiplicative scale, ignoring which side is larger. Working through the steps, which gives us 0.024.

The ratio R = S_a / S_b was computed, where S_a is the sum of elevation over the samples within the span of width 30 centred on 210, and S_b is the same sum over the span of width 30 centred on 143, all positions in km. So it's 1.00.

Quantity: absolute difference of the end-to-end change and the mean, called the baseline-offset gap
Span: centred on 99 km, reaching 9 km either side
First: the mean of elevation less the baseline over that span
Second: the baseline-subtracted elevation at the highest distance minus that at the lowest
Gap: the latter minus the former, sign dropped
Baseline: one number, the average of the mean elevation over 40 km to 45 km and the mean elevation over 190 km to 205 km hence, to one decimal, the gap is 0.2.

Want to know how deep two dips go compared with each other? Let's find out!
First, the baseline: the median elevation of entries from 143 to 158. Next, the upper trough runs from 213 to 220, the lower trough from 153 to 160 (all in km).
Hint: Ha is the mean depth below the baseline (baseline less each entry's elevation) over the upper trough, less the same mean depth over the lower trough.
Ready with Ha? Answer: 1.3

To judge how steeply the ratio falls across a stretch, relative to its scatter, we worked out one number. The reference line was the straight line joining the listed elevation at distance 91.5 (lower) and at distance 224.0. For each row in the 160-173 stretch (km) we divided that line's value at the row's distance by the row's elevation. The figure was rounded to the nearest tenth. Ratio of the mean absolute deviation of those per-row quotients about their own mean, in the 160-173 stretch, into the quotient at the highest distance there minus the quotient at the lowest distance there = 3.0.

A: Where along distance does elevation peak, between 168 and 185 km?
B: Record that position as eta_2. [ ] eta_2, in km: 184.0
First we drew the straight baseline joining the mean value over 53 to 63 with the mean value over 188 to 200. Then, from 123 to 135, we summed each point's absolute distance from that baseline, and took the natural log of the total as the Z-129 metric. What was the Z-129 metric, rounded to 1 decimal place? 1.2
